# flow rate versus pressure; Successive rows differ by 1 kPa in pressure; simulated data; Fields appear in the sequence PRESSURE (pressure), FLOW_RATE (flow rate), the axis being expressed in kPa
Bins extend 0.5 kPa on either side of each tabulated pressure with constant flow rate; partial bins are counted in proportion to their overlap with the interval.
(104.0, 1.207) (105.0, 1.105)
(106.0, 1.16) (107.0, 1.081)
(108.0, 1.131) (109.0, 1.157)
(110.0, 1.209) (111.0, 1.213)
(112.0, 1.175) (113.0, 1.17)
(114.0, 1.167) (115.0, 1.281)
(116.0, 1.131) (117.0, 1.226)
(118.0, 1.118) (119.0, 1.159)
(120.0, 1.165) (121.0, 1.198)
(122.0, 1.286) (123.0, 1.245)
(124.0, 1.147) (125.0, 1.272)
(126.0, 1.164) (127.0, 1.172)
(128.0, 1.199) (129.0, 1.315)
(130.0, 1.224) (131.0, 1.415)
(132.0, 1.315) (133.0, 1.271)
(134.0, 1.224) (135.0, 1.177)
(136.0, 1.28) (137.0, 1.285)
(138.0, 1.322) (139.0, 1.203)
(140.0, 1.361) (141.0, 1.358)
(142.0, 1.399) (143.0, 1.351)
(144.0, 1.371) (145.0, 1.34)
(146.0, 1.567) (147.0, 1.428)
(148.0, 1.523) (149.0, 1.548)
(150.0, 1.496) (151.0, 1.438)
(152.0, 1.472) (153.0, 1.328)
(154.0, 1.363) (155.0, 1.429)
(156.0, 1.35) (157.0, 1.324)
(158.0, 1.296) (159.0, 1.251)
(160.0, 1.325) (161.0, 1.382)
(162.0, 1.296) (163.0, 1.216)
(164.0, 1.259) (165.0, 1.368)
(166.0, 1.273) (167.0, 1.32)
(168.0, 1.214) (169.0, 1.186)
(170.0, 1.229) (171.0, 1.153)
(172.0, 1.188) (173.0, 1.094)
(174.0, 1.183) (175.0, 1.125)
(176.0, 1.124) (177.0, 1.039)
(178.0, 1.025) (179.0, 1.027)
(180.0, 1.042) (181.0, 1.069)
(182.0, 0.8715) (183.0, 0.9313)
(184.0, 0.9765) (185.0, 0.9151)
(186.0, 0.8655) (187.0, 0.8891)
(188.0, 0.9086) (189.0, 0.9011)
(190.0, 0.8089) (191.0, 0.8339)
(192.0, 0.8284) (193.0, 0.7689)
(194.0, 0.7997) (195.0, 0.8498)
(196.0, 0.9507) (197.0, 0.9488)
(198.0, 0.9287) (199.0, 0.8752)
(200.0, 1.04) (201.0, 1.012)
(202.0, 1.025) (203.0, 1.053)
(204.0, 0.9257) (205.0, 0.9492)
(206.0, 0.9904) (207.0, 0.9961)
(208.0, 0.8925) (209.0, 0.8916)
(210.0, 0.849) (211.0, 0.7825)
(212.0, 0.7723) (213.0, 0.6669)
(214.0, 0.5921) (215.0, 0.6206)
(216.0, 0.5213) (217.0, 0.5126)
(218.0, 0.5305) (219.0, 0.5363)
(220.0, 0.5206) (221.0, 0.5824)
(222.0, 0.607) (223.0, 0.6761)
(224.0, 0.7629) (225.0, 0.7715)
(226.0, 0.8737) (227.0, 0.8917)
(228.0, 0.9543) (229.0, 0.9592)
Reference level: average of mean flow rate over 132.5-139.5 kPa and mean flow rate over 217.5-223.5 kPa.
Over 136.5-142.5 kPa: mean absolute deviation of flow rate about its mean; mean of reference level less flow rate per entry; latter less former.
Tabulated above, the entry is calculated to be -0.46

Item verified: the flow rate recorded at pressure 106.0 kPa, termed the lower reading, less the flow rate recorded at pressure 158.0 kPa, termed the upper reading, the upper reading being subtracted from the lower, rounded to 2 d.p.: -0.14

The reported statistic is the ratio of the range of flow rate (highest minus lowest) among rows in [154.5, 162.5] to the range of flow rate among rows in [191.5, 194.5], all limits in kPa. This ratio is 3.0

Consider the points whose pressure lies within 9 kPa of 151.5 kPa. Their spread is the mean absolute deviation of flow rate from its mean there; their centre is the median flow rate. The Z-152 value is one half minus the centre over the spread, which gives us -17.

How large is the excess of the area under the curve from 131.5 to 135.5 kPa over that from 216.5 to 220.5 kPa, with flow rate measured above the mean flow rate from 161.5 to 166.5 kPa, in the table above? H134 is 2.9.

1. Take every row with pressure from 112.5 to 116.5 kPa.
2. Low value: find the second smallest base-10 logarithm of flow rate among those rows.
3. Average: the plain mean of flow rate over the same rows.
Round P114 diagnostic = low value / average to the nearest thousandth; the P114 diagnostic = 0.056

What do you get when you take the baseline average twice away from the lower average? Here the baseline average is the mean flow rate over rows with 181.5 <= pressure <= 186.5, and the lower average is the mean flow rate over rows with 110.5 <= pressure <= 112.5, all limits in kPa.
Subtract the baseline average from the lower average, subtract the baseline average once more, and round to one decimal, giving -0.6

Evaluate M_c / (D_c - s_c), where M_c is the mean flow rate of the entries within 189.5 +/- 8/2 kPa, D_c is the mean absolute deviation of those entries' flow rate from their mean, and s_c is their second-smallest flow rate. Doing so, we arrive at -1.11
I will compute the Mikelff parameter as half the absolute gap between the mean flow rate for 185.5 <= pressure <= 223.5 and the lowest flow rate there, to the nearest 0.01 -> 0.15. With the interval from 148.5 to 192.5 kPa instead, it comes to 0.18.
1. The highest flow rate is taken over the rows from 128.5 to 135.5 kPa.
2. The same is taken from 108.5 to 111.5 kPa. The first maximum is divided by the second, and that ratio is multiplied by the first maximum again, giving 1.7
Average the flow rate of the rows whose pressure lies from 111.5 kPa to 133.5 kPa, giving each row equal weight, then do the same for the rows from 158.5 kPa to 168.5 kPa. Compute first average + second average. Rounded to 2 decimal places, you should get 2.51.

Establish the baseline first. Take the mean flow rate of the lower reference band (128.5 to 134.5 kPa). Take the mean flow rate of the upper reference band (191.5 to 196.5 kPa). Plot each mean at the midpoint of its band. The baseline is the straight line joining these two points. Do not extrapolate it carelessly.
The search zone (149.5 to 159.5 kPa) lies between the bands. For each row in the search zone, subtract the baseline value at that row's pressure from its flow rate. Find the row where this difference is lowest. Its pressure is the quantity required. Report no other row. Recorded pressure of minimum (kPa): 159.0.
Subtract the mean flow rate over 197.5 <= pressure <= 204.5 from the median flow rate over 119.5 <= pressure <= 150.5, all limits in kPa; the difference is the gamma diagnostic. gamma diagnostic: 0.31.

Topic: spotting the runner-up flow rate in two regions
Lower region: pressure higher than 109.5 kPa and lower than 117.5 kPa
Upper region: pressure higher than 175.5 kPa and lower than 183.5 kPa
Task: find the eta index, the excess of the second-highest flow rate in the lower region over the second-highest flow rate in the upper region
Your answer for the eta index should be 0.2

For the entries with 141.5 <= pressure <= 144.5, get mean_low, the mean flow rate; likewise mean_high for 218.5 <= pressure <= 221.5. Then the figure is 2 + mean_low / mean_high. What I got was 4.5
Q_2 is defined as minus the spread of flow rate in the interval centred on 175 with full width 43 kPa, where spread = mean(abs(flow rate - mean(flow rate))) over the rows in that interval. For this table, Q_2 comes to -0.171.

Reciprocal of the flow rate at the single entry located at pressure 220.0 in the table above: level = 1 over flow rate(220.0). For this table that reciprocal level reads 1.92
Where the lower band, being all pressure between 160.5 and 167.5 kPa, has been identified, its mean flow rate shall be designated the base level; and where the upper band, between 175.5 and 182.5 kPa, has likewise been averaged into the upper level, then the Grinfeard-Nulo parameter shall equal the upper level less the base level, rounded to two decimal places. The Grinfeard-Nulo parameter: -0.27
